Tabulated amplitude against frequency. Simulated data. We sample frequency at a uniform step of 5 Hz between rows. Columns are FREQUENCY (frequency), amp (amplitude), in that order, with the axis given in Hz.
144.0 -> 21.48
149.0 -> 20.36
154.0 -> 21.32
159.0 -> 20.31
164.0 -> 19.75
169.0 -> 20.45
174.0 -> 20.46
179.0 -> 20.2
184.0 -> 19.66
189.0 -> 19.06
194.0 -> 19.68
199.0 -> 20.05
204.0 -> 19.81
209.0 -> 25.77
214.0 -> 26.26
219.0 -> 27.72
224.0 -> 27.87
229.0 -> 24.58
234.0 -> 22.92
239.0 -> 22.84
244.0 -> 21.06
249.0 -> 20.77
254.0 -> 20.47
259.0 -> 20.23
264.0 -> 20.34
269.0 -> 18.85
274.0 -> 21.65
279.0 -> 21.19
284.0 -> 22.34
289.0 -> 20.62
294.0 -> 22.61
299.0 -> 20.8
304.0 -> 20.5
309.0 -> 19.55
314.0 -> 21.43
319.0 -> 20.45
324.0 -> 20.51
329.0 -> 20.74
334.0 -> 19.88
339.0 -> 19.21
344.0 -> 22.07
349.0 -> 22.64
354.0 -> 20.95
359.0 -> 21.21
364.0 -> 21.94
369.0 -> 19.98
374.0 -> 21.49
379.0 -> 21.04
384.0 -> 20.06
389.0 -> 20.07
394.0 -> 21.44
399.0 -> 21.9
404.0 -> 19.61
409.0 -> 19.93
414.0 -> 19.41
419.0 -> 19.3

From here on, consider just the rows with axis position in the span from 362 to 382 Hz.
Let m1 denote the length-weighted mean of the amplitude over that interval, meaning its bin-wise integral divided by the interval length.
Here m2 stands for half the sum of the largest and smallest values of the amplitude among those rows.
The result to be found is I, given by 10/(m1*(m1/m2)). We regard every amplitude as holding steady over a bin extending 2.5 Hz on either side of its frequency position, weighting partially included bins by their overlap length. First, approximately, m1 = 21.1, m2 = 21.0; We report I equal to 0.472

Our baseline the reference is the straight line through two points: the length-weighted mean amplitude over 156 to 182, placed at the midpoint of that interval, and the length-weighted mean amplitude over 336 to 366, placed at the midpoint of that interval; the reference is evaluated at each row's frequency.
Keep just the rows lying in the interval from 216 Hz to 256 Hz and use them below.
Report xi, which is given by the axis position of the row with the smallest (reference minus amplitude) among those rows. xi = 224.0 Hz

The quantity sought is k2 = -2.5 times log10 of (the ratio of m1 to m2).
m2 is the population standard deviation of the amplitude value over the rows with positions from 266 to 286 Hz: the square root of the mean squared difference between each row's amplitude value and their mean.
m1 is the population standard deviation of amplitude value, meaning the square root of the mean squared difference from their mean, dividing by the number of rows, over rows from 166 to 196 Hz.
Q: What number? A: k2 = 1.0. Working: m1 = 0.50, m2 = 1.3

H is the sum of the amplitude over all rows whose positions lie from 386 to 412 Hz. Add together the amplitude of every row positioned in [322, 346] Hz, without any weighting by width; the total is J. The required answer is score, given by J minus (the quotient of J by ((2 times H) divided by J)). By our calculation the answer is 51.5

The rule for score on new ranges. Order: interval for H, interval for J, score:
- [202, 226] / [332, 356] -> 61.7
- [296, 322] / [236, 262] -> 51.3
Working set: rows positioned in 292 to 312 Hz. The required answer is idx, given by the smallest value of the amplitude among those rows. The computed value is 19.55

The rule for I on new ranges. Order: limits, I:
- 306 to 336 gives 0.491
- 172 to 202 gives 0.502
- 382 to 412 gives 0.494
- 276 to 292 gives 0.468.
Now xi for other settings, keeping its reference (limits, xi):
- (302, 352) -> 349.0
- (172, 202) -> 174.0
